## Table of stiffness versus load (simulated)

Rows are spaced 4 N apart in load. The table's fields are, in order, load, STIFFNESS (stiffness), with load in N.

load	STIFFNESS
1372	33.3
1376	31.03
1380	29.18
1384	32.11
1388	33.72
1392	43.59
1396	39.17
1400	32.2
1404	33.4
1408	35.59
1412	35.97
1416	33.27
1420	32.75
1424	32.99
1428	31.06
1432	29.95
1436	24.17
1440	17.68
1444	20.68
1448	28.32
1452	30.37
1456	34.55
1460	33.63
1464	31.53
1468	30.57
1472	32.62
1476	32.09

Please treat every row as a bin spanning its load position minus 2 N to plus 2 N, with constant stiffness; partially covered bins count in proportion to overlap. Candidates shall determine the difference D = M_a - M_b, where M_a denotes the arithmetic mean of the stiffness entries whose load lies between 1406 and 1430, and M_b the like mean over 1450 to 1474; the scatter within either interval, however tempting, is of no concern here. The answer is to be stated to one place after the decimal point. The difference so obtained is 1.4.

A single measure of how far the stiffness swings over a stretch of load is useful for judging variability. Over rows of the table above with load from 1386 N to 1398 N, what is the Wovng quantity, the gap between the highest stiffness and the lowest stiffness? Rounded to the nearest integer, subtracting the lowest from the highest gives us 10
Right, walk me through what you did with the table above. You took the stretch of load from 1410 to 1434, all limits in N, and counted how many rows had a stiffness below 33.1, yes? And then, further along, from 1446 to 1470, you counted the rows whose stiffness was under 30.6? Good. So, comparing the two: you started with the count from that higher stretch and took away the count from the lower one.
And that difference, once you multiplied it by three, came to -3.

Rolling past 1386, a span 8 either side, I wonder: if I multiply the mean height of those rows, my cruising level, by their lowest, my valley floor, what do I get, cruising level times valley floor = 1011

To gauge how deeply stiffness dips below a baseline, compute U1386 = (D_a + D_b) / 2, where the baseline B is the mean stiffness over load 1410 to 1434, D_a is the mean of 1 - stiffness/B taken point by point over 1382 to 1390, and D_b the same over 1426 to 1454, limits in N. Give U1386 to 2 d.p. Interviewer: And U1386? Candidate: 0.10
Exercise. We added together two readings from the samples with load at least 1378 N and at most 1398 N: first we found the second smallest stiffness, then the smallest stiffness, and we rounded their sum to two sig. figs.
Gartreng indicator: 61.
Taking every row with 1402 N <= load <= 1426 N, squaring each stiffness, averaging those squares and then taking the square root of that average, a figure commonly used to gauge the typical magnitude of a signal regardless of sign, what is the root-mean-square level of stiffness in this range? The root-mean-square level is 34.0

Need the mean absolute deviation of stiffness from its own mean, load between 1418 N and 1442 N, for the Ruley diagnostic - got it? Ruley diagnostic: 4.8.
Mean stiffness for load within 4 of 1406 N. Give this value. 34.5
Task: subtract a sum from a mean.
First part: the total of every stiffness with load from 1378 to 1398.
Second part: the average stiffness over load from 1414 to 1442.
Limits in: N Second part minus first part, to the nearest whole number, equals -149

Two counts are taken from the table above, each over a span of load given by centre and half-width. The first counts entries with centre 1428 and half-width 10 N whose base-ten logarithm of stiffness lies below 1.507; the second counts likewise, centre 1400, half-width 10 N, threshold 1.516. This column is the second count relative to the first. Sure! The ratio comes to 0.33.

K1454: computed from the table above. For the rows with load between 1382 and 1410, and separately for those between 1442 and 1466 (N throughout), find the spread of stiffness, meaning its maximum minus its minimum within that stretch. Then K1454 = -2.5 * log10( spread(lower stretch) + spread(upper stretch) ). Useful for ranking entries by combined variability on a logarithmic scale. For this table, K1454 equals -3.5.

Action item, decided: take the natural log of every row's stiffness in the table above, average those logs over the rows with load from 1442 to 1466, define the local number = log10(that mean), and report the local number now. 0.529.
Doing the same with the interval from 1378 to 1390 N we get 0.538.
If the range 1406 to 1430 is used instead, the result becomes 0.546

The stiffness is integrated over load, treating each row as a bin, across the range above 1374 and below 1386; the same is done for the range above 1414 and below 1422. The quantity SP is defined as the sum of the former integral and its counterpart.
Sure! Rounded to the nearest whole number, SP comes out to 633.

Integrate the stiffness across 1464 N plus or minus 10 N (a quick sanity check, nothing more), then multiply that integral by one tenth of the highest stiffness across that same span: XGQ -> 2251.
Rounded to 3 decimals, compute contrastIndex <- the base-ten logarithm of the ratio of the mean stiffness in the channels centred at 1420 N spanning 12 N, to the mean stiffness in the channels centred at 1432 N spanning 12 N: 0.065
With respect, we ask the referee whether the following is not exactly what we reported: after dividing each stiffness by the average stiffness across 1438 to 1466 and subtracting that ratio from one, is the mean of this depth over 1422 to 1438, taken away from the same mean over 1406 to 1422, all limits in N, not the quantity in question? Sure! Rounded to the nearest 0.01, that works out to -0.17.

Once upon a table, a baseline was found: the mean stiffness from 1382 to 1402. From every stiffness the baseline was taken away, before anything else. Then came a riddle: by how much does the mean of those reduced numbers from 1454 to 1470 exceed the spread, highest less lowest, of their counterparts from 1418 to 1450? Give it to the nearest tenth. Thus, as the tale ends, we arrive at -18.9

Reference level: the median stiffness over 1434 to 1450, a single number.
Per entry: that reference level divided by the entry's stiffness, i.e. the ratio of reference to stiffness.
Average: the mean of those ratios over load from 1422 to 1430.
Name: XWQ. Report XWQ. 0.701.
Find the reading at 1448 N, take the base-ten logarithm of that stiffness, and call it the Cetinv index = 1.45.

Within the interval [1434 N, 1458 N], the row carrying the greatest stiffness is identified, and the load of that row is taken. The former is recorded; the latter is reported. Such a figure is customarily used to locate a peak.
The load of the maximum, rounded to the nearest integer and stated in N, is 1456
